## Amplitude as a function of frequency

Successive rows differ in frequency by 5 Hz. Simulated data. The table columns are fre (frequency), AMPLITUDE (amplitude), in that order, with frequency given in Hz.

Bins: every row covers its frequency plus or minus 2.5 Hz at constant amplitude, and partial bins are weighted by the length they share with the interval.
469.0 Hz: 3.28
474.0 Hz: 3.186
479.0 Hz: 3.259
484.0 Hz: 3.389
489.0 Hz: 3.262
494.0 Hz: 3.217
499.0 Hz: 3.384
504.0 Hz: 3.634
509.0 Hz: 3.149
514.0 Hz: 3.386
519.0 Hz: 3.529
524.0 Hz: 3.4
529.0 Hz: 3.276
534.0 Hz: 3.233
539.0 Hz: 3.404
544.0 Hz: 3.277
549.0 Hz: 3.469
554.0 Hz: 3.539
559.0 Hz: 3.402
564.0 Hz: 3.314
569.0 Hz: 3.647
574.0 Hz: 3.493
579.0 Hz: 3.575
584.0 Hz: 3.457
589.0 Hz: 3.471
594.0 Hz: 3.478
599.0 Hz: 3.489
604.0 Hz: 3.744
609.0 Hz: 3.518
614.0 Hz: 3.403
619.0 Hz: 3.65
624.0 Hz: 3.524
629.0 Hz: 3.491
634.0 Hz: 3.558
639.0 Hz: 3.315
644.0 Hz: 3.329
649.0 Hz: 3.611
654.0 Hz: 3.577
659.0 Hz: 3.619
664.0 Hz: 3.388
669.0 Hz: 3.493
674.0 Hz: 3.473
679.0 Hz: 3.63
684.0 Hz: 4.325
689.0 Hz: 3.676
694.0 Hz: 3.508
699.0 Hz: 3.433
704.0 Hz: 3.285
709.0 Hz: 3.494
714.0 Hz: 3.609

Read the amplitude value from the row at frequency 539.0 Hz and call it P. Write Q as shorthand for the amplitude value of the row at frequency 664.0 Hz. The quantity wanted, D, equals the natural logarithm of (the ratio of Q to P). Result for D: -0.005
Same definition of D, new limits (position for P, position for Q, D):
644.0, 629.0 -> 0.048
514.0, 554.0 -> 0.044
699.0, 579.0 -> 0.041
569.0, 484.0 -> -0.073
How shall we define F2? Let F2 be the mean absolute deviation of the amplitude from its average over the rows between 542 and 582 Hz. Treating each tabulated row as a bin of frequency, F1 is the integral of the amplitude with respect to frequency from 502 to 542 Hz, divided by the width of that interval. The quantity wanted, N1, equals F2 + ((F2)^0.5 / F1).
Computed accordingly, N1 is 0.194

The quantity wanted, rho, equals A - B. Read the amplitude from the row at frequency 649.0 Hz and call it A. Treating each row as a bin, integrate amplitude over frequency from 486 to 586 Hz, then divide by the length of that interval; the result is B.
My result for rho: 0.21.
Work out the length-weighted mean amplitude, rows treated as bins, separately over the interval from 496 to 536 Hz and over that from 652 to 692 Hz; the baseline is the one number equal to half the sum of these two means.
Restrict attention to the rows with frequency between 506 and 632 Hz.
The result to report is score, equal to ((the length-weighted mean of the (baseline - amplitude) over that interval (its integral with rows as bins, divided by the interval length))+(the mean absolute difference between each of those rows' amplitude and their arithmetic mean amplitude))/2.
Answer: 0.08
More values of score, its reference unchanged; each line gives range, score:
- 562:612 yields 0.04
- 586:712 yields 0.05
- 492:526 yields 0.12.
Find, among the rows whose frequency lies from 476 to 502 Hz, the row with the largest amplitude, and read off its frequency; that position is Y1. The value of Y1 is 484.0 Hz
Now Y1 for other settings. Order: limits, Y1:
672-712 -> 684.0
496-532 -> 504.0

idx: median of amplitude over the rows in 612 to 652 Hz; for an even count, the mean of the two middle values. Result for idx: 3.51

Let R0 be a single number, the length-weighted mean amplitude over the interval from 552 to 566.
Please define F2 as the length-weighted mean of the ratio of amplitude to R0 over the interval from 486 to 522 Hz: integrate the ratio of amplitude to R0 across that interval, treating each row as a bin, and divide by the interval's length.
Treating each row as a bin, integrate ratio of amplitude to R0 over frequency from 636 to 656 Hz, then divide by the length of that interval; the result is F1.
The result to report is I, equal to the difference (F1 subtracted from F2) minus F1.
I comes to -1.04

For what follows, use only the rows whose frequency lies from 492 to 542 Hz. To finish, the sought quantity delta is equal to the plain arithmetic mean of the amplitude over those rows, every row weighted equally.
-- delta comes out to 3.36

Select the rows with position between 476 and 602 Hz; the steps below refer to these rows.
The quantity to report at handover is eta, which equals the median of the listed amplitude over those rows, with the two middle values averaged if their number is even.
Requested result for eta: 3.40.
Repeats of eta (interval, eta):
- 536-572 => 3.40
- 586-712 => 3.49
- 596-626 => 3.52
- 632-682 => 3.53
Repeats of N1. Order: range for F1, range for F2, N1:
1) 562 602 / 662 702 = 0.323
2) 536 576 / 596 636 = 0.159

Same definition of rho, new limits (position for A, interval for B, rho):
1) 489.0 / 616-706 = -0.29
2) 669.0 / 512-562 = 0.10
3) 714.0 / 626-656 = 0.13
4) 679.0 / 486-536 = 0.28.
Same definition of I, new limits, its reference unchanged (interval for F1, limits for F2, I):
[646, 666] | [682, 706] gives -1.01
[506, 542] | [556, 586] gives -0.94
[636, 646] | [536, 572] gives -0.95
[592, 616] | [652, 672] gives -1.04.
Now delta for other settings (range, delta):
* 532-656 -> 3.48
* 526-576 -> 3.41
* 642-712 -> 3.56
